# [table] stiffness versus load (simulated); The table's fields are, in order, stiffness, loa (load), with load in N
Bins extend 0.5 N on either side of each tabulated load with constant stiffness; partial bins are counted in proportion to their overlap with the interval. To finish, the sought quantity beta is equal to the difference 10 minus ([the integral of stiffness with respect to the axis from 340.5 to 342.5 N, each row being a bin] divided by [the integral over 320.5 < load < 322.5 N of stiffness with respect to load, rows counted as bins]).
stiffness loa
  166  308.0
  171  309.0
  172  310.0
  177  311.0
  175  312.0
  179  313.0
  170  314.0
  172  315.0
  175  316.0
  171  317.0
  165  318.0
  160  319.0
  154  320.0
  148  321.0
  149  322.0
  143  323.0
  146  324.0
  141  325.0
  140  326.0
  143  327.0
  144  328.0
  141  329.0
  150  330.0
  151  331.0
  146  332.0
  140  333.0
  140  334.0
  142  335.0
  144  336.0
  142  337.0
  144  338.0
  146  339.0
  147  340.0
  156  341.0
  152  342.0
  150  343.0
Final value 9.0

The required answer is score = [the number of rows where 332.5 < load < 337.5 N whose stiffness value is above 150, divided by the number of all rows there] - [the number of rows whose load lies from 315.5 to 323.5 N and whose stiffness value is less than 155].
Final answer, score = -4.0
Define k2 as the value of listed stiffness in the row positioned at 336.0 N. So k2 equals 144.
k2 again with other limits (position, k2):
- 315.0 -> 172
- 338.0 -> 144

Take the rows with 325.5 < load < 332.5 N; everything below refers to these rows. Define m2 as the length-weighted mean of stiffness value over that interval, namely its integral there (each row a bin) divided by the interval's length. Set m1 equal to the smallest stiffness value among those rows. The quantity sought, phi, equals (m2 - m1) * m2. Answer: 725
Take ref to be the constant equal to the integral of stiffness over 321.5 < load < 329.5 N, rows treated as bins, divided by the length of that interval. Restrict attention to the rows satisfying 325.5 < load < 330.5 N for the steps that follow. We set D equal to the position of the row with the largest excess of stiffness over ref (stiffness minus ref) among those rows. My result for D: 330.0 N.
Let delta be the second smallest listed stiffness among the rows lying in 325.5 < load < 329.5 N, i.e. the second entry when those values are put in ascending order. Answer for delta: 141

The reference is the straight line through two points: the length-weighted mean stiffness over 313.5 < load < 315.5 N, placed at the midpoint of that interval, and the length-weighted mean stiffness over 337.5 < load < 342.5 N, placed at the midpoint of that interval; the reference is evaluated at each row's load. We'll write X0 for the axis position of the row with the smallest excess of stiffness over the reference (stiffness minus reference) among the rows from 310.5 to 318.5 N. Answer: 318.0 N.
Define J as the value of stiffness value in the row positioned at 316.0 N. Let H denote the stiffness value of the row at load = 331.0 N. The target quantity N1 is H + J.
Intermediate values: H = 151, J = 175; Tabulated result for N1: 326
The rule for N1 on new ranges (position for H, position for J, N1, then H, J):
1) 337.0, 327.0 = 285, 142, 143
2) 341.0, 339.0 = 302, 156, 146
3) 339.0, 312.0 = 321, 146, 175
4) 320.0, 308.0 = 320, 154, 166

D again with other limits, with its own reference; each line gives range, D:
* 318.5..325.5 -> 319.0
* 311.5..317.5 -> 313.0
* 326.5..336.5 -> 331.0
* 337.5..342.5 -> 341.0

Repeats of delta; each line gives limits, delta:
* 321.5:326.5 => 141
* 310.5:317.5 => 171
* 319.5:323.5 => 148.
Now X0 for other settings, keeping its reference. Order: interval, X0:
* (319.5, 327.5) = 326.0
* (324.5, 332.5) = 326.0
